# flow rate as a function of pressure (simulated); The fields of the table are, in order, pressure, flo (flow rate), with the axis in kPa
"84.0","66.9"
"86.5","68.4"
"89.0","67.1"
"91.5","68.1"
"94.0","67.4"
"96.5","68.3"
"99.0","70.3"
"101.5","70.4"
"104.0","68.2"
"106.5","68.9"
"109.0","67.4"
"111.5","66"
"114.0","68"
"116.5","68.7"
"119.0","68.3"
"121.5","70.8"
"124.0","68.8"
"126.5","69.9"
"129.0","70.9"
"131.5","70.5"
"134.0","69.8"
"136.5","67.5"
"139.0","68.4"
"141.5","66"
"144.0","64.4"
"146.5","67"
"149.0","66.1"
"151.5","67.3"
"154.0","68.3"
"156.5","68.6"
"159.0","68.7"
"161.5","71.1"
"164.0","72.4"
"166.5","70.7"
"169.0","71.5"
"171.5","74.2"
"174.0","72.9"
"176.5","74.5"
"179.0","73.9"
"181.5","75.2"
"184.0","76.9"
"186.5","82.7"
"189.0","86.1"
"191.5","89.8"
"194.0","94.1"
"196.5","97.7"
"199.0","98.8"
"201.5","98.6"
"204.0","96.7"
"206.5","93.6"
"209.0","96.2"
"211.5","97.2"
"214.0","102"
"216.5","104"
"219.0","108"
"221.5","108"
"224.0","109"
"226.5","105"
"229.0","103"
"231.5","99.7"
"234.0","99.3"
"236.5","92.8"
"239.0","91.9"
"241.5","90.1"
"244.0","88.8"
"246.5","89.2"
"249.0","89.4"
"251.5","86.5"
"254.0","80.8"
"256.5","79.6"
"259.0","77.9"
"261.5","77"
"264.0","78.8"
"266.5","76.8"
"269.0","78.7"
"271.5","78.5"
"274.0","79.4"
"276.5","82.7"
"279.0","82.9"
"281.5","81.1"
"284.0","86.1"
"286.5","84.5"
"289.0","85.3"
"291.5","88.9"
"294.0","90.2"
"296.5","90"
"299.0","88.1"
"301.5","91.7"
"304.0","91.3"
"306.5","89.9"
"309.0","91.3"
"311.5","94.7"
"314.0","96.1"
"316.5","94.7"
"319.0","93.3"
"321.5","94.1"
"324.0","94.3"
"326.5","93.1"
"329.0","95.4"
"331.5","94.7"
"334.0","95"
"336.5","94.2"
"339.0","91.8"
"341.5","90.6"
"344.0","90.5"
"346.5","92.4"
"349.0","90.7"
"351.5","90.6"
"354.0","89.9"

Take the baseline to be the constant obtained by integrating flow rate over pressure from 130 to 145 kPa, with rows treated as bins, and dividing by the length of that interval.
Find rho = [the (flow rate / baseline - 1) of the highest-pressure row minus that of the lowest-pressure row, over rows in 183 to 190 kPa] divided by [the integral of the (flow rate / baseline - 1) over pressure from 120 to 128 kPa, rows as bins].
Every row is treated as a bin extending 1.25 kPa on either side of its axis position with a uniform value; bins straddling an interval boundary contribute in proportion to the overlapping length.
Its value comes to 0.592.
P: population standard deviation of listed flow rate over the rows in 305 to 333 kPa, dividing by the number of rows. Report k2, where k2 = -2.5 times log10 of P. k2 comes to -0.6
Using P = 1.7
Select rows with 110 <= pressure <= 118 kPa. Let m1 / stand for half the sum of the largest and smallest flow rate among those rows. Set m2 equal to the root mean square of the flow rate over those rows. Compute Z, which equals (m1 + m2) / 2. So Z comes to 67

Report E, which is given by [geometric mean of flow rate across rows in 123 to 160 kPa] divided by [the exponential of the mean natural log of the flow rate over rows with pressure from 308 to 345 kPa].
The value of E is 0.7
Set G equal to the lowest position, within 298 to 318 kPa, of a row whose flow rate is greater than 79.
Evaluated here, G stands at 299.0 kPa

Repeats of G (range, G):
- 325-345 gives 326.5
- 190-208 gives 191.5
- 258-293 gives 274.0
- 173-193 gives 186.5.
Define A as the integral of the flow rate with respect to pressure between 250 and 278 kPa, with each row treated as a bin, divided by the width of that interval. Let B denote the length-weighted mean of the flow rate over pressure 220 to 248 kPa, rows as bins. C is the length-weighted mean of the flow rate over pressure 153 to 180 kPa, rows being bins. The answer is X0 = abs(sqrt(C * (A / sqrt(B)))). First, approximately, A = 80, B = 98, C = 72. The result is 24.0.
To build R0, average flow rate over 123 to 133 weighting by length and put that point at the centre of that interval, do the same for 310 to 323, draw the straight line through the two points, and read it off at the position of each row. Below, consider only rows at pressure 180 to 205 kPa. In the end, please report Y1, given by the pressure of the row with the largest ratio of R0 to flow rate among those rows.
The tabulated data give 181.5 kPa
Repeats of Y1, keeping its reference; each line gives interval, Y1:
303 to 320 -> 306.5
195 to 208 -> 206.5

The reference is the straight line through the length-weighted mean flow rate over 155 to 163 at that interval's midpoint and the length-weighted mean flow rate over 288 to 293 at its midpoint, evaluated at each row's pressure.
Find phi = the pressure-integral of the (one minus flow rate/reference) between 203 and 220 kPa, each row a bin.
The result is -5.1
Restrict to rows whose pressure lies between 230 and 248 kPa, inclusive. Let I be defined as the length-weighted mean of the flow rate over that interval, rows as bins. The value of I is 93.2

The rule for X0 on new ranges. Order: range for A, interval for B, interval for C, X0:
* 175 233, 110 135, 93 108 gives 28.0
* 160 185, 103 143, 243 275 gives 26.9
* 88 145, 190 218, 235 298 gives 24.2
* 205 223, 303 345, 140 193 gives 27.6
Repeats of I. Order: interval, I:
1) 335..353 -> 91.6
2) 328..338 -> 94.7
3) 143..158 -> 67.0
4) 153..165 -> 69.8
